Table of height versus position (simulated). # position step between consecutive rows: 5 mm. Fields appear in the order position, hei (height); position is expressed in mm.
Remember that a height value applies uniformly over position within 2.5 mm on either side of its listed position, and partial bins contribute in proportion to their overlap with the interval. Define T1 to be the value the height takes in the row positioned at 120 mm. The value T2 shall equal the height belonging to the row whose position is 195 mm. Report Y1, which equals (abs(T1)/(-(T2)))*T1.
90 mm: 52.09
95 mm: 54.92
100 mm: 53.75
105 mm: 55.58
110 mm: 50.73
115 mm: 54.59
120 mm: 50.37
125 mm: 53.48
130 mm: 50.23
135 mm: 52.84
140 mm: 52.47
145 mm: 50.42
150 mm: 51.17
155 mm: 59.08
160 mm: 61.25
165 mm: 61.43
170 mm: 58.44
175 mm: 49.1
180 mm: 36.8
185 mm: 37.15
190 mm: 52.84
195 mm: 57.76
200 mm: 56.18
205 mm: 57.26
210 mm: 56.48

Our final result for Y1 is -44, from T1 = 50.37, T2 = 57.76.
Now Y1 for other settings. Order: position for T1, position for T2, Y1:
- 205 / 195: -57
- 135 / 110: -55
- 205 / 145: -65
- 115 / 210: -53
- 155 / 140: -67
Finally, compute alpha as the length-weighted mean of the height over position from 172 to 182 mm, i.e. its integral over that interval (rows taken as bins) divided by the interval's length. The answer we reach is 44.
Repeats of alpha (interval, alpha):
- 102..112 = 53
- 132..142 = 53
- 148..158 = 56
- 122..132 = 52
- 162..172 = 60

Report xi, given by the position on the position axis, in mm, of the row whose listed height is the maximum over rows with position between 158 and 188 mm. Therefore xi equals 165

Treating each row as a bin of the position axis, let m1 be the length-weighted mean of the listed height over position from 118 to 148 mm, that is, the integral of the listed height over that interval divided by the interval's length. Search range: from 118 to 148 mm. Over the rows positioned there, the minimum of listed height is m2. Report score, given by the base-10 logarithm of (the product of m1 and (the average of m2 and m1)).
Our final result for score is 3.42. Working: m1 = 52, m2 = 50.23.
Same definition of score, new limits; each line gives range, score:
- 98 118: 3.45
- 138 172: 3.48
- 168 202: 3.33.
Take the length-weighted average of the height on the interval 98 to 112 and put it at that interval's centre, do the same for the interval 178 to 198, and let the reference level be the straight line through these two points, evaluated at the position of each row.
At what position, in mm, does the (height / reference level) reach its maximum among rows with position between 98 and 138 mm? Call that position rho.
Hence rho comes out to 105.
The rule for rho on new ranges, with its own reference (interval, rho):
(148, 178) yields 165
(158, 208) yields 165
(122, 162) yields 160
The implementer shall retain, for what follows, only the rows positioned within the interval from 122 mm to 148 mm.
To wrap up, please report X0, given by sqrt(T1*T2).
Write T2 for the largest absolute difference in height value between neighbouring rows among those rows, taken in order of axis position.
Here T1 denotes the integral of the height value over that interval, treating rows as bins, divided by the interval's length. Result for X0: 13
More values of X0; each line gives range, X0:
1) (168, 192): 27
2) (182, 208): 29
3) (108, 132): 15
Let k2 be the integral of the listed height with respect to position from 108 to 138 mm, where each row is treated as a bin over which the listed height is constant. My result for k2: 1562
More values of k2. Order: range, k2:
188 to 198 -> 555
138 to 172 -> 1916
